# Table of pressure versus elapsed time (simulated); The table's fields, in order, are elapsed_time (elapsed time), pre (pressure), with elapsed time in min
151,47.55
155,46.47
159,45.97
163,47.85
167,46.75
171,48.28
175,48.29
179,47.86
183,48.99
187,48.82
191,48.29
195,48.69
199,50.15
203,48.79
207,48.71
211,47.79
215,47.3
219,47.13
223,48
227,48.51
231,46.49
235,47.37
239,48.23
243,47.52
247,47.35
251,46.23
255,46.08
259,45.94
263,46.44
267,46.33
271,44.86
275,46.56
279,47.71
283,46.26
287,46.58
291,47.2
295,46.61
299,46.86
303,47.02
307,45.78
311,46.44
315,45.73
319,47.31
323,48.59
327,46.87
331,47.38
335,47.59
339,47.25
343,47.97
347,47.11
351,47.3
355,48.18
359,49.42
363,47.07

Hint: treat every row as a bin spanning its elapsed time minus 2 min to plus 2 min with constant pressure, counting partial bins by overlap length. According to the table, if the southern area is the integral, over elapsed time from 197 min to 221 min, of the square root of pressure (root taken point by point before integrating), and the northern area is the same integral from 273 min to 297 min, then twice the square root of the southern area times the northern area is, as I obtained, 331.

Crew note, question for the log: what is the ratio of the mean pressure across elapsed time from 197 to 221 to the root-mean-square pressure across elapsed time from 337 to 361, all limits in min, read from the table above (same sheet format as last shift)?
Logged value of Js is 1.01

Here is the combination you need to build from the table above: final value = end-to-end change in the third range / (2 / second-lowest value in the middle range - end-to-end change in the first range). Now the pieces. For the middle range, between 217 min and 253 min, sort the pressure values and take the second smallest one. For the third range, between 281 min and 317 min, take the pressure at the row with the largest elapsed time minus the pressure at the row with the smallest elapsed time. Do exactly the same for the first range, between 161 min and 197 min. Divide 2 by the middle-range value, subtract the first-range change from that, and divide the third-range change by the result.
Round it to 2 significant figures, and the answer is 0.67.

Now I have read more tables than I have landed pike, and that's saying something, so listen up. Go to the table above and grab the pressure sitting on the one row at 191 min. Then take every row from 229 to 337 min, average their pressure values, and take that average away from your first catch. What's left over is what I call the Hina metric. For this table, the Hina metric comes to 1.5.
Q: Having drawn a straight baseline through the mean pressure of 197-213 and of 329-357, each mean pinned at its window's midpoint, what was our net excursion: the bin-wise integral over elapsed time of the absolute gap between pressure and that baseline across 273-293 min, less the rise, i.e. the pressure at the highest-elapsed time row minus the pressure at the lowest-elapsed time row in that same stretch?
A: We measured 24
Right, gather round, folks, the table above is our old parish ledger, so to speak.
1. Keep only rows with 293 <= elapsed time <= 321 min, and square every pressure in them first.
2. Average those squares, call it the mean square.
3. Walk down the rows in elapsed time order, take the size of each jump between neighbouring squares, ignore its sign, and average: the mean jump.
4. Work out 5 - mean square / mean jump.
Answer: -25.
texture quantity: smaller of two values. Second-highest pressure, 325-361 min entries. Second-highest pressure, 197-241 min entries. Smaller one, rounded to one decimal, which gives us 48.2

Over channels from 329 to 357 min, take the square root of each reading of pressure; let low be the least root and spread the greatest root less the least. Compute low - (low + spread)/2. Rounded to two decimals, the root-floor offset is 3.39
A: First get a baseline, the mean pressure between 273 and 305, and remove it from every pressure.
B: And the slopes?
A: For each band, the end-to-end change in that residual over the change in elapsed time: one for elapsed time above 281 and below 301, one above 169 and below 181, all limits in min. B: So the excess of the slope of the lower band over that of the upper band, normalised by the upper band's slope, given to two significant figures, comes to -2.4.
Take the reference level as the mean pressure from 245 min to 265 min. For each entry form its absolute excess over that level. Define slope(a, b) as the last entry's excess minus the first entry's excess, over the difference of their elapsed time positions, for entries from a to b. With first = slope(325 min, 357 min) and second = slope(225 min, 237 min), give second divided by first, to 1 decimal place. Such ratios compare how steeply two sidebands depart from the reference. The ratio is -3.0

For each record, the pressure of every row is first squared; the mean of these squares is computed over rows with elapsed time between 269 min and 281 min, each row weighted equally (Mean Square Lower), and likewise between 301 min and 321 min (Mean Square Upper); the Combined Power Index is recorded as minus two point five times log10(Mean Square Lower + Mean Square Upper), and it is -9.086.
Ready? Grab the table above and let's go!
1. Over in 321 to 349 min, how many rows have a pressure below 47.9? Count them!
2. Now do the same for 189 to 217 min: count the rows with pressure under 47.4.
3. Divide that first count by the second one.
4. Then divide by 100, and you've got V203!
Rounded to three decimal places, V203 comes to 0.050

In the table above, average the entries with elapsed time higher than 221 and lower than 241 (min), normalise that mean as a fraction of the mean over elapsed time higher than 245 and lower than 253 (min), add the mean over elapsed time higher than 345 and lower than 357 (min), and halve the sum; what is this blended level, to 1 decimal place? 24.3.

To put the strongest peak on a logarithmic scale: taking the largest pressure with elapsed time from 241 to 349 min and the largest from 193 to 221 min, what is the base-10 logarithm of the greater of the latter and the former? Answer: 1.70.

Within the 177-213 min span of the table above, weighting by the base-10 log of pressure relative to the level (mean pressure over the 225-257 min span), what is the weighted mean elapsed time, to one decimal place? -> 195.2 min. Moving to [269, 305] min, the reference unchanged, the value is 280.7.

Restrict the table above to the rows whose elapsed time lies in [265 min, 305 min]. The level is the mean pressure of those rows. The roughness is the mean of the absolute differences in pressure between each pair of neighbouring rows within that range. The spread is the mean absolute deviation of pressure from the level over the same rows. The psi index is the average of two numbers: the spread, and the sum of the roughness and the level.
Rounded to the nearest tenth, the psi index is 24.0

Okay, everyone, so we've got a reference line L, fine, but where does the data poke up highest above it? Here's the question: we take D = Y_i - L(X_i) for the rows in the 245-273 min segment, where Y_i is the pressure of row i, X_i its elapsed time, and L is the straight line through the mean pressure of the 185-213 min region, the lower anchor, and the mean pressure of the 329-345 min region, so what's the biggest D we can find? -0.98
